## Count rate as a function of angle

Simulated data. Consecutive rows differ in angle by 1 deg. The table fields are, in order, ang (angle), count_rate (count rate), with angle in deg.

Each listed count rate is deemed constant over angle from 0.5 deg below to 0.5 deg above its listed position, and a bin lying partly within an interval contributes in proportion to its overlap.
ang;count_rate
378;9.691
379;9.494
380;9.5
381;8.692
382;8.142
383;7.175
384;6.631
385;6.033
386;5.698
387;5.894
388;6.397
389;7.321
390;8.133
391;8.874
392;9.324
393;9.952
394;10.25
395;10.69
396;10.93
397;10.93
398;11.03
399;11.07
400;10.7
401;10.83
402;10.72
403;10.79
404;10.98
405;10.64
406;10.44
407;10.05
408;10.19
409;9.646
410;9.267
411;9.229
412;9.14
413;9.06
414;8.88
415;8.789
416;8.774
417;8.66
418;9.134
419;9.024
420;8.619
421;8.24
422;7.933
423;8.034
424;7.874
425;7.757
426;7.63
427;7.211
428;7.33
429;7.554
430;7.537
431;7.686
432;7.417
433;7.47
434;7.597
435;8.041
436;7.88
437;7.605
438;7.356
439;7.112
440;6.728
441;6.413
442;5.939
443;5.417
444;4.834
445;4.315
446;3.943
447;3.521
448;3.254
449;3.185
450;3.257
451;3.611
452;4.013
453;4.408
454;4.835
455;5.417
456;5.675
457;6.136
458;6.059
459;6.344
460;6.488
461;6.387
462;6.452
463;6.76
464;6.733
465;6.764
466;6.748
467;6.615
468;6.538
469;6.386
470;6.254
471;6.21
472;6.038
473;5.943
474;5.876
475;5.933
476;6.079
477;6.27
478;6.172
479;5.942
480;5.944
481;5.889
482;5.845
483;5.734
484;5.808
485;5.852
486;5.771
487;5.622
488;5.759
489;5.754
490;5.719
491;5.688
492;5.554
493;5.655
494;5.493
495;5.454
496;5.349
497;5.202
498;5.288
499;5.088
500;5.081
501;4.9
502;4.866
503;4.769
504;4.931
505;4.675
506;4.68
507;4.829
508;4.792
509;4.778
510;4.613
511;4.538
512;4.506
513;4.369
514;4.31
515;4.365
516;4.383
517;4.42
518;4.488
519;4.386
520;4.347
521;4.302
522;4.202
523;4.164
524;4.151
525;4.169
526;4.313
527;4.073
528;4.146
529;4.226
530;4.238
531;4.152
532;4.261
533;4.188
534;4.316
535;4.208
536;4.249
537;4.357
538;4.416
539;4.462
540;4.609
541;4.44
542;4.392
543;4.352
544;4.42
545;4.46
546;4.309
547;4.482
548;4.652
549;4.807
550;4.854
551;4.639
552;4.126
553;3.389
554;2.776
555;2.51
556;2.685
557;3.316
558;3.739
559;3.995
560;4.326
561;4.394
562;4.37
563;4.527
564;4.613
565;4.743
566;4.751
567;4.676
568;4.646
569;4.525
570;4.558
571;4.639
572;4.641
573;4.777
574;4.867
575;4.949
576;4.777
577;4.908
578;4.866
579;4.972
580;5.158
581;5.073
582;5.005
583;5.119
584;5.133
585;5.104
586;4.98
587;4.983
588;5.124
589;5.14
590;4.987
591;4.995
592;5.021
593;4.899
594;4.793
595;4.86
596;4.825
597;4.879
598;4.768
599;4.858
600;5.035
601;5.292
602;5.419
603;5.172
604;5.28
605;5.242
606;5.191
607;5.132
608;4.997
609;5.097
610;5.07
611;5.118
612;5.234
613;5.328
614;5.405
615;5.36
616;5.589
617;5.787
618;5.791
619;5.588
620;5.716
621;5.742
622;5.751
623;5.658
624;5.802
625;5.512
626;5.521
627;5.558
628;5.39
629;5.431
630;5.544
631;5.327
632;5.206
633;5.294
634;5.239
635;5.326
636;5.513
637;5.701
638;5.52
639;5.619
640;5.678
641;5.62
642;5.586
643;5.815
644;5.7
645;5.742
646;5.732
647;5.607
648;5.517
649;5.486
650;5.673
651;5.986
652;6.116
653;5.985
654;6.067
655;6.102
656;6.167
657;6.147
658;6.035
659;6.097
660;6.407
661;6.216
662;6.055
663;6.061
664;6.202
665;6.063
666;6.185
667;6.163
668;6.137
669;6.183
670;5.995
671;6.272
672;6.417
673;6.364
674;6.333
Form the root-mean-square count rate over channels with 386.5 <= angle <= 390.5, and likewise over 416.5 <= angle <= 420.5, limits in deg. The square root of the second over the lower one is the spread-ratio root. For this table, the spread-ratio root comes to 1.13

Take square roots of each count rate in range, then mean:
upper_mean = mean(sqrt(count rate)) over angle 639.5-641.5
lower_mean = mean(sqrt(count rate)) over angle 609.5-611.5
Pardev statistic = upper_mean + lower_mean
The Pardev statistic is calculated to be 4.6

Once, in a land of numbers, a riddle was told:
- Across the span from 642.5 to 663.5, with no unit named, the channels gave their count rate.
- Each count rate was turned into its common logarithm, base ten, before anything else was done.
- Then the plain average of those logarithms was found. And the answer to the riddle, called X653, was 0.77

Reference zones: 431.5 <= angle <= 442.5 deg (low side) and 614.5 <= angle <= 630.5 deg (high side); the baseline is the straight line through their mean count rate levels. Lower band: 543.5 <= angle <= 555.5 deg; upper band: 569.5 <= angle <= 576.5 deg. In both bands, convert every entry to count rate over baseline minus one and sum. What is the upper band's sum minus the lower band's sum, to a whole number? 3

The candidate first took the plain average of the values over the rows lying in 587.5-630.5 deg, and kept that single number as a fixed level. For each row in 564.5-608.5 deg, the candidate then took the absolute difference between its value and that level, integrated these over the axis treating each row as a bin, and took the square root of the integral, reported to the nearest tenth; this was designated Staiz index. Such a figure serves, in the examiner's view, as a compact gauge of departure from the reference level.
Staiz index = 3.8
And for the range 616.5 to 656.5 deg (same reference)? 3.9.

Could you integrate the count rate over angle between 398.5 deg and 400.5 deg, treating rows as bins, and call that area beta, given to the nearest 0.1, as 21.8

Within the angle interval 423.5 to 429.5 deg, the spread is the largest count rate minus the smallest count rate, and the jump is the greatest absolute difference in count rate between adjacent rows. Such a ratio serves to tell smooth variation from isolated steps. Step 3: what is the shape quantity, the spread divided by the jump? 1.58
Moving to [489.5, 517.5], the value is 5.50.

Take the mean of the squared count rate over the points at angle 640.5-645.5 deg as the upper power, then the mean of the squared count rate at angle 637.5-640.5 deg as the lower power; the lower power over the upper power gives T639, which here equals 1.0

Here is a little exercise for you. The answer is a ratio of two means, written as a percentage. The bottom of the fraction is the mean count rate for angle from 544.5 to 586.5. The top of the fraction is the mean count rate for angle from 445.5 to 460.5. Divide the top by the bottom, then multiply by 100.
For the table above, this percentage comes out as 105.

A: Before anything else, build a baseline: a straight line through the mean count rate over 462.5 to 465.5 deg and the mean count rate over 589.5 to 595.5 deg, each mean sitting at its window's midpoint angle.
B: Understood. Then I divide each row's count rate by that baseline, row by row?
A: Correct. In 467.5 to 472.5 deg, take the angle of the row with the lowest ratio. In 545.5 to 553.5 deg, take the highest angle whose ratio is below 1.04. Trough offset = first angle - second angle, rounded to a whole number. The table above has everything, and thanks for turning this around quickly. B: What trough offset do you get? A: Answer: -81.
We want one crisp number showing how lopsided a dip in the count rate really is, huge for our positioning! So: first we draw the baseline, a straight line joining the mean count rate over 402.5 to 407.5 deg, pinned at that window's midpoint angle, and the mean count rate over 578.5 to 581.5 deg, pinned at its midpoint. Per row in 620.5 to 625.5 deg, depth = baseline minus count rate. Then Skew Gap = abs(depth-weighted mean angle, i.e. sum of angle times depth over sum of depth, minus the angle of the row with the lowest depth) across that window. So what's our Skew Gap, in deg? 1.0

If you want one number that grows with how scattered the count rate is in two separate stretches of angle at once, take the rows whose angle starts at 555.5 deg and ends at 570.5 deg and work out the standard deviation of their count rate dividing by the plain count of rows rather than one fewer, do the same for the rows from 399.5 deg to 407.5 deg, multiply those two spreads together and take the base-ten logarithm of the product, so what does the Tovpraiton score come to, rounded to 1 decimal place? -0.8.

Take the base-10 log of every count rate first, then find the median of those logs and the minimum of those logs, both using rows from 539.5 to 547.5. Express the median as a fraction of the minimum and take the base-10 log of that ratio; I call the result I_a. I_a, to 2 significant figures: 0.0082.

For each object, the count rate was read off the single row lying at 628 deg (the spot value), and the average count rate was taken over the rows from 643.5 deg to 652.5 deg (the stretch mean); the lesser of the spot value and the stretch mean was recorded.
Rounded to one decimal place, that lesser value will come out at 5.4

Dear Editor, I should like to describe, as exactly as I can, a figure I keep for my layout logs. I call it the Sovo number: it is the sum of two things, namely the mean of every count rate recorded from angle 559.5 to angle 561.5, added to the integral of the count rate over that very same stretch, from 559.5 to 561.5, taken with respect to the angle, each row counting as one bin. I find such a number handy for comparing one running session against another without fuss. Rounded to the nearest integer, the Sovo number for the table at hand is 13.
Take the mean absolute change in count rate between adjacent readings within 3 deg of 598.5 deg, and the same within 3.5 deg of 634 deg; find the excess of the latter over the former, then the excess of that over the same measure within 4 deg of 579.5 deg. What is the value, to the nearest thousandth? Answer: -0.121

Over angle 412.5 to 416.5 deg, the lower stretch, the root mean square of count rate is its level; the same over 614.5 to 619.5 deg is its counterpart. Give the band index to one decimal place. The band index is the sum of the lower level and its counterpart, 14.5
